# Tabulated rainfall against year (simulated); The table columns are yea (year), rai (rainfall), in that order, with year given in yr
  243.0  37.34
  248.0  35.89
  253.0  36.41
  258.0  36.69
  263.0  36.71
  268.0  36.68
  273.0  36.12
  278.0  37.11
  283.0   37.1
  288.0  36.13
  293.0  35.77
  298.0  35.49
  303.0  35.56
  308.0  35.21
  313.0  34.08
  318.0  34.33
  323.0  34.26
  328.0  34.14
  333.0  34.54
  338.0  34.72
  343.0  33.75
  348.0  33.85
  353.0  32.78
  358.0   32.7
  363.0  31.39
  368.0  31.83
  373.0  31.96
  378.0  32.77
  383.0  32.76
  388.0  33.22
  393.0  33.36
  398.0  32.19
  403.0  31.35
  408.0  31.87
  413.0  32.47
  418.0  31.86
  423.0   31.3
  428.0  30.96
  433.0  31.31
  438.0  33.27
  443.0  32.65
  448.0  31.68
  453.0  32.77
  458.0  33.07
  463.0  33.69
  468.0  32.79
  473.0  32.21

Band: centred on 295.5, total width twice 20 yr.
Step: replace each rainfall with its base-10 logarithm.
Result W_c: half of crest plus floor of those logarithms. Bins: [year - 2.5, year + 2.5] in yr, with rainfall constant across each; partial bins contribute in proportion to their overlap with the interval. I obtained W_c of 1.55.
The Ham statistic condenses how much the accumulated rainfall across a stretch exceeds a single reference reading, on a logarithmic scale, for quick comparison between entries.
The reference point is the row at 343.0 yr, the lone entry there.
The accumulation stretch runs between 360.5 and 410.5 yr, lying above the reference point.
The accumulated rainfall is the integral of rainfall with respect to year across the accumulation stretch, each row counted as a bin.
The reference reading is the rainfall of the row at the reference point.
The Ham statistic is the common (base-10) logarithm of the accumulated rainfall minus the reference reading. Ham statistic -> 3.20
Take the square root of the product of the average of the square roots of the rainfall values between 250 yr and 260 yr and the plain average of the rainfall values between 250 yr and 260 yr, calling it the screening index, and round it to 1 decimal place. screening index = 14.9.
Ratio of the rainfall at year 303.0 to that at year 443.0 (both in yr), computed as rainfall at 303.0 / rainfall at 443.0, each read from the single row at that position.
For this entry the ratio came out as 1.09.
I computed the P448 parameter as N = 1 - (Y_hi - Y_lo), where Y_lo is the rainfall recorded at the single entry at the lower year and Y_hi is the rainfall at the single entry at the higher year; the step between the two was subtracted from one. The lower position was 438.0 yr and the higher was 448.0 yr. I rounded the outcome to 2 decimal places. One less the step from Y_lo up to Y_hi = 2.59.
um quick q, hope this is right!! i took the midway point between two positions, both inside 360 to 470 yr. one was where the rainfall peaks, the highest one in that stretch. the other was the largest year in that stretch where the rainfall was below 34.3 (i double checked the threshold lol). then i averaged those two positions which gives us 465.5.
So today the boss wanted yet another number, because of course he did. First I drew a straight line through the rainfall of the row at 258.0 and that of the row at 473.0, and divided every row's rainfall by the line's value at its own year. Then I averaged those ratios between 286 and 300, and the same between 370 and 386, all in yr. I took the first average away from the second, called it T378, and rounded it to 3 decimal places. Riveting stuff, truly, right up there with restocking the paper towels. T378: -0.045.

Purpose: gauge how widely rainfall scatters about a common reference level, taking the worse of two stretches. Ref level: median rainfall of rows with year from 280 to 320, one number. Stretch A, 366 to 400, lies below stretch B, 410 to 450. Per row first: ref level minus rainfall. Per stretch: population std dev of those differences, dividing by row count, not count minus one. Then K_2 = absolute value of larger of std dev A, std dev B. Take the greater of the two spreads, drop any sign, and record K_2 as 0.74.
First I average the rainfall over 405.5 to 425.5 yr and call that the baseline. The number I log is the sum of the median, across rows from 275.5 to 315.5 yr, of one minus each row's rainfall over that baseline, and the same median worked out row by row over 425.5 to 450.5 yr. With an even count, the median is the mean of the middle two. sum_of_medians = -0.11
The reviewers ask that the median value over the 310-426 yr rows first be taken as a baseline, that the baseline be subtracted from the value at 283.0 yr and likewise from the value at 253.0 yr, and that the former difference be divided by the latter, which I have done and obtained 1.2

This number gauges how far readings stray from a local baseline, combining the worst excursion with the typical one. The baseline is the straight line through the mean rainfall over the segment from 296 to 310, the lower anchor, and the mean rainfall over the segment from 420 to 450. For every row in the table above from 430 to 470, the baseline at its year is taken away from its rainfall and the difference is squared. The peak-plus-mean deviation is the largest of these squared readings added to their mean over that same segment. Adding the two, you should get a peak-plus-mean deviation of 9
